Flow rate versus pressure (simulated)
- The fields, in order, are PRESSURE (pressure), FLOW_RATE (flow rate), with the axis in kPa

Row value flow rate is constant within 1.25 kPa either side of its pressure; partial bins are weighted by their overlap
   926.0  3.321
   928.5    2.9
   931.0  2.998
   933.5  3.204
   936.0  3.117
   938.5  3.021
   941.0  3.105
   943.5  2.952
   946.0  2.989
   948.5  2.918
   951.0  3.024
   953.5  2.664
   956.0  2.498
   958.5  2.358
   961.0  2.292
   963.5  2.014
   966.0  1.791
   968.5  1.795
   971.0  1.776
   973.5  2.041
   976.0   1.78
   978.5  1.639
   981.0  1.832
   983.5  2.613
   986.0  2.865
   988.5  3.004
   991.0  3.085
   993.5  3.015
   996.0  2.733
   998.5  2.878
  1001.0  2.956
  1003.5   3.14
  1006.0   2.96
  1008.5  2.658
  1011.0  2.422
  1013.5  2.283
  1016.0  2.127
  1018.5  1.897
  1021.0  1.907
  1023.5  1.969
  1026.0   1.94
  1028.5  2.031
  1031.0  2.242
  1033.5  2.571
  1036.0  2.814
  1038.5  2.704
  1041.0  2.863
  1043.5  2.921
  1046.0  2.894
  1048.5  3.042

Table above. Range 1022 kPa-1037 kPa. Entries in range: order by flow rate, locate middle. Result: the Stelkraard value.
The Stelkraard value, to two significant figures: 2.1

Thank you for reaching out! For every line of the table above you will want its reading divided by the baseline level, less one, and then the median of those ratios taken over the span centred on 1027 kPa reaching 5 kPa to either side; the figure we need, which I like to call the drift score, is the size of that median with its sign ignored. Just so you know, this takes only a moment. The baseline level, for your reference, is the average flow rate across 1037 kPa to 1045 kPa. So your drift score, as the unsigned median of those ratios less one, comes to 0.29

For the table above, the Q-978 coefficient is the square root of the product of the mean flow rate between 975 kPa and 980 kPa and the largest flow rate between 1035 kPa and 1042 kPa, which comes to 2.2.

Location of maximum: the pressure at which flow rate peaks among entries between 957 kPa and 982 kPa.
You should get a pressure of 958.5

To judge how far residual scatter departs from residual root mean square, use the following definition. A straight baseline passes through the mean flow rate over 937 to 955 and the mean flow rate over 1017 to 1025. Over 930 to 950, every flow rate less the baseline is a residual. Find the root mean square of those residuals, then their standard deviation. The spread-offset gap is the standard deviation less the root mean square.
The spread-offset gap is 0.00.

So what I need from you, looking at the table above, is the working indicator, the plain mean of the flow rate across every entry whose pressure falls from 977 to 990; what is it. 2.4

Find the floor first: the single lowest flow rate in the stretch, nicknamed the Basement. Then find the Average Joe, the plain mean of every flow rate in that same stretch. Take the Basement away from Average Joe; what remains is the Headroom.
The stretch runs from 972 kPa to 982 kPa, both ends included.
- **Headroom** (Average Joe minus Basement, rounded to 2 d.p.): 0.18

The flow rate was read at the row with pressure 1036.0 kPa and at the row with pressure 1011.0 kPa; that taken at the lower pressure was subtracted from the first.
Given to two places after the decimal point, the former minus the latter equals 0.39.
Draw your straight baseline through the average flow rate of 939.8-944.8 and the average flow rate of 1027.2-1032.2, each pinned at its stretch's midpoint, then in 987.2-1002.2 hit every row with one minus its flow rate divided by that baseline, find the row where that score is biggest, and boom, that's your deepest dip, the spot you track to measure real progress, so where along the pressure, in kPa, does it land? 996.0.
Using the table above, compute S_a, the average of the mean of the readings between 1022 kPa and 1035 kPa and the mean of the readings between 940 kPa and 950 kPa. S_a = 2.57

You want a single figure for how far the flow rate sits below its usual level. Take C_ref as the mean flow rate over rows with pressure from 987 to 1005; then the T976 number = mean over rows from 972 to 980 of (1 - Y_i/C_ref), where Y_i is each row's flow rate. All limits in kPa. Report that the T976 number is 0.39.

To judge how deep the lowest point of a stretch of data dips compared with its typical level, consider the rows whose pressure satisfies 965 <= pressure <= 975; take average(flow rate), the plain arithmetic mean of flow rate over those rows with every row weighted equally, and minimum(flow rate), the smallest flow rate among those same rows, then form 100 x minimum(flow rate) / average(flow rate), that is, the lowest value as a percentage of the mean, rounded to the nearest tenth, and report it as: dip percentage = 96.0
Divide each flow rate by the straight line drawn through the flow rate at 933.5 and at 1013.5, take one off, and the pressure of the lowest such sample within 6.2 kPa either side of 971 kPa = 966.0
